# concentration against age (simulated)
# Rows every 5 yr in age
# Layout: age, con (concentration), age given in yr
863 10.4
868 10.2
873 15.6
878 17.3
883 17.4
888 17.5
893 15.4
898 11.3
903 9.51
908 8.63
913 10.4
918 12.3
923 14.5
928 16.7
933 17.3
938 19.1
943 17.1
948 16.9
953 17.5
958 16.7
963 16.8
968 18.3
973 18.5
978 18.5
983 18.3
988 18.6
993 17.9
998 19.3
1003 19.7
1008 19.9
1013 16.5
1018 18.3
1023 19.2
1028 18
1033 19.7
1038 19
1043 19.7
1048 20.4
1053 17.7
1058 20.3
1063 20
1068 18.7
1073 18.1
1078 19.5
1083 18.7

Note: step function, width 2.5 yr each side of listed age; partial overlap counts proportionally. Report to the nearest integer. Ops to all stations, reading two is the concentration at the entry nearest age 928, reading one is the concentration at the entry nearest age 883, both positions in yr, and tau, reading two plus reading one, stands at 34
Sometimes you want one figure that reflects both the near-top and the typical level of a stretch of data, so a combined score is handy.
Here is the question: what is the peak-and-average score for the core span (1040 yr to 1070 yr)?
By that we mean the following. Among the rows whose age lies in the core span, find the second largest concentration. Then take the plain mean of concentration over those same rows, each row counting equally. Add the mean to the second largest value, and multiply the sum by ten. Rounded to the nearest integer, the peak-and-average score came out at 398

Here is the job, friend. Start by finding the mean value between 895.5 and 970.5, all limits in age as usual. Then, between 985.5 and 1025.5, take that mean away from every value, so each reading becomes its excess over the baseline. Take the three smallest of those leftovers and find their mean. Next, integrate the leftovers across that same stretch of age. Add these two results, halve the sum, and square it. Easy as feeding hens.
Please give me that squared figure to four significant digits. 6000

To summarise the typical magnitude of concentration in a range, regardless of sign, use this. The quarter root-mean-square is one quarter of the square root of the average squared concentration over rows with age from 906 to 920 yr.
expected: 2.64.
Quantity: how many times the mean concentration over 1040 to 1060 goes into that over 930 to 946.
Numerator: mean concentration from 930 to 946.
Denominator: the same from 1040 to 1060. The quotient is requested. 0.91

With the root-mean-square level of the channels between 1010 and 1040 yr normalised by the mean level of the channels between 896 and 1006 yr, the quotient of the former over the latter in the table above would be 1.15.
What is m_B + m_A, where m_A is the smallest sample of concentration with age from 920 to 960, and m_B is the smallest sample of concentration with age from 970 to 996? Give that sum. 32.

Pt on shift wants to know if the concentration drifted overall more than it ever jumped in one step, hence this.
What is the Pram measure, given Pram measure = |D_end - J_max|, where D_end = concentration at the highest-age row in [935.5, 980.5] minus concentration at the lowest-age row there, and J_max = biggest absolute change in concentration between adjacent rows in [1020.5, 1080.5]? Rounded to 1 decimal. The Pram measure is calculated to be 3.3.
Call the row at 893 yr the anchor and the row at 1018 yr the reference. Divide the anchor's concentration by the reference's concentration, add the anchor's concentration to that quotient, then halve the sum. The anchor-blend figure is 8.1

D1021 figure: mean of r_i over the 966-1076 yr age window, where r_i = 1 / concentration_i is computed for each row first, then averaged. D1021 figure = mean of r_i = 0.053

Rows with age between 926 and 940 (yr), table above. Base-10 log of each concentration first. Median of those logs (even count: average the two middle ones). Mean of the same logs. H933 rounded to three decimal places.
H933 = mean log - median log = 0.009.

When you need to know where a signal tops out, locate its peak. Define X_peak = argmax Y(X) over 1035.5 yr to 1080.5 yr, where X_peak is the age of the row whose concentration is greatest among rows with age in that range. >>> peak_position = 1048 yr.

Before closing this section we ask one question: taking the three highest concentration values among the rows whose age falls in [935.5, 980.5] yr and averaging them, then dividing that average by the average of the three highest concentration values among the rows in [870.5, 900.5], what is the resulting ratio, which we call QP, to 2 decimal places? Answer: 1.07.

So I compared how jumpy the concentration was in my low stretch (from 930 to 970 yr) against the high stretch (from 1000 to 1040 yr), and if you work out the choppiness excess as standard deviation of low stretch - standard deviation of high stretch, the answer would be -0.3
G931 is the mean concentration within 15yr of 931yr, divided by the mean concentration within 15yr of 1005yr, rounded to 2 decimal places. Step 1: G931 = 0.87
